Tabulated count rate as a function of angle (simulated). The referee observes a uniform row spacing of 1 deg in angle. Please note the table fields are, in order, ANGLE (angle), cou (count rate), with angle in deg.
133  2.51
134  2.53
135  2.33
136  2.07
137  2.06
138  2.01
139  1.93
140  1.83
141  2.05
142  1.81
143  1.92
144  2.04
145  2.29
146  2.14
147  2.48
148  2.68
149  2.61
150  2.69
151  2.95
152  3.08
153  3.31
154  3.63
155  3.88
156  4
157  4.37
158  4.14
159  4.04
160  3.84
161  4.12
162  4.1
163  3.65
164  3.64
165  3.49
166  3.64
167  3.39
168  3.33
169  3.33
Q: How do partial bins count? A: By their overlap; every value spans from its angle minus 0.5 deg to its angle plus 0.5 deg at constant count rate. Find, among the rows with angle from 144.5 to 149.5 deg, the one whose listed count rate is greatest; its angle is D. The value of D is 148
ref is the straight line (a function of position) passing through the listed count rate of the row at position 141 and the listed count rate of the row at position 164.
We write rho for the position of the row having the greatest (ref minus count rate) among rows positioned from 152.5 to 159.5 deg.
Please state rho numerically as 153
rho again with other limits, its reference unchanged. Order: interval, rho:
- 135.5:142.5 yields 142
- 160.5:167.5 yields 167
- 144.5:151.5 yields 146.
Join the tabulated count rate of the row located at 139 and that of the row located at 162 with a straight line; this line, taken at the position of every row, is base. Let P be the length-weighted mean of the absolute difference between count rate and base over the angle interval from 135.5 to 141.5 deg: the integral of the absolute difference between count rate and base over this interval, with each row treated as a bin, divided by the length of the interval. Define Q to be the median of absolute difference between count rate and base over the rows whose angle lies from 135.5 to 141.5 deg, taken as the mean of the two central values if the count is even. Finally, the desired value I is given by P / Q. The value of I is 1.07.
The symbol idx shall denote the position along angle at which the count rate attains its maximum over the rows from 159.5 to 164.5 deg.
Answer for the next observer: 161 deg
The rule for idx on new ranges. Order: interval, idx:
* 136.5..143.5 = 137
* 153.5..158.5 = 157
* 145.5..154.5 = 154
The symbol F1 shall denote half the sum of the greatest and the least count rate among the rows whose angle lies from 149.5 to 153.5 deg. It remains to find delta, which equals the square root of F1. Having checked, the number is 1.7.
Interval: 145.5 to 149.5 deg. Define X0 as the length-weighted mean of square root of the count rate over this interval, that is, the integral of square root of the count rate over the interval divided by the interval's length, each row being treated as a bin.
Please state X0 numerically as 1.6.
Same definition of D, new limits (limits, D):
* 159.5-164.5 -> 161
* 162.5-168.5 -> 163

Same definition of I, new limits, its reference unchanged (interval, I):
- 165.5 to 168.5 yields 0.95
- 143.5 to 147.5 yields 1.08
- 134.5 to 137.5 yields 1.20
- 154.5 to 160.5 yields 0.92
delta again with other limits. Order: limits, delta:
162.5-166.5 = 1.9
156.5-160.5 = 2.0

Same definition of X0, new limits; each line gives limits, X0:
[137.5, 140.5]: 1.4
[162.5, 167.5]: 1.9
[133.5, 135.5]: 1.6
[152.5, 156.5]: 1.9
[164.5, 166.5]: 1.9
